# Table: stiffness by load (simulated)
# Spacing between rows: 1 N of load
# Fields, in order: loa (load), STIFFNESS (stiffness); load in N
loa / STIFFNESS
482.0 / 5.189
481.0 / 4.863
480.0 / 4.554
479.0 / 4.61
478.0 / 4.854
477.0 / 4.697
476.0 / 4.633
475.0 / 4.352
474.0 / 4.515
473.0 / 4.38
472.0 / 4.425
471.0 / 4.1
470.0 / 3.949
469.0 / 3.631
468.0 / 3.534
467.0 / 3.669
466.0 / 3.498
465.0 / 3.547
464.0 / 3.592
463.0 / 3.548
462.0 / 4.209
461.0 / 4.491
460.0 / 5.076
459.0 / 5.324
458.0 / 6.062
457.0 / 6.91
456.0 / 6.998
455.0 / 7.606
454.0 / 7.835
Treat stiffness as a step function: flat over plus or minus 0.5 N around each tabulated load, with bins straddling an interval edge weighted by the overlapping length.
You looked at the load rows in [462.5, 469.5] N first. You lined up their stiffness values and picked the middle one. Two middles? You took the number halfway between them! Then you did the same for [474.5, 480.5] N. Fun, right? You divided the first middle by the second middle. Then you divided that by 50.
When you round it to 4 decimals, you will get 0.0154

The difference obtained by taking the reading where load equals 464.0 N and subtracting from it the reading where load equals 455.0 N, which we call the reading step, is -4.0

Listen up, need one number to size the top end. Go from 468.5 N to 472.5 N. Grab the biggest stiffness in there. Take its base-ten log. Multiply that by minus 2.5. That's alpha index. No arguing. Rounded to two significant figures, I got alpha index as -1.6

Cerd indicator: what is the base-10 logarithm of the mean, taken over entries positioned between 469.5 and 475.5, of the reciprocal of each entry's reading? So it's -0.63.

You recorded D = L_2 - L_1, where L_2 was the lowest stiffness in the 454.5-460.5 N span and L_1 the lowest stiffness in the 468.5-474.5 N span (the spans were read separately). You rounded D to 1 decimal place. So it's 1.4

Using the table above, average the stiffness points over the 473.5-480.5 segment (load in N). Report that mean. 4.6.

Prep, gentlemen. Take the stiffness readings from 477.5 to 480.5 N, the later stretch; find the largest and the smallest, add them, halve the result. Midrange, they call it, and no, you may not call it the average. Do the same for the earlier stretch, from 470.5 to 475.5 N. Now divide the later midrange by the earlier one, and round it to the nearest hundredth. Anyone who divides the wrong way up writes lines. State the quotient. 1.09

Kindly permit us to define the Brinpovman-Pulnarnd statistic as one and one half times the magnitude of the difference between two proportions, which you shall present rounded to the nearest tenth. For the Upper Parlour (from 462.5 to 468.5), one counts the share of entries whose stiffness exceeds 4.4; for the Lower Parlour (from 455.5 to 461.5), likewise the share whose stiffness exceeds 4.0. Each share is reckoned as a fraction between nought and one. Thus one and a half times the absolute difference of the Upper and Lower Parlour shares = 1.5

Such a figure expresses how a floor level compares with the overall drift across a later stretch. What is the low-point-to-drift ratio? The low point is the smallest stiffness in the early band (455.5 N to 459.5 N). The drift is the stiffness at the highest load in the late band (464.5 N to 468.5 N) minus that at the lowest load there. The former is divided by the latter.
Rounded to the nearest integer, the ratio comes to -410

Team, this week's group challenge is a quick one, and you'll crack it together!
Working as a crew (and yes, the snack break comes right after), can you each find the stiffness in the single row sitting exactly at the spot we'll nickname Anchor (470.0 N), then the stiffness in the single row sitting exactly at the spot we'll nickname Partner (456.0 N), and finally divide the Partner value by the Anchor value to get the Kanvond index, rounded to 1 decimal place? 1.8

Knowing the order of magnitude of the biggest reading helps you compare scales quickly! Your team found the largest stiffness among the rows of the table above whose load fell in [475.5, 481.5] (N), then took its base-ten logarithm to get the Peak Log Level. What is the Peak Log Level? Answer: 0.69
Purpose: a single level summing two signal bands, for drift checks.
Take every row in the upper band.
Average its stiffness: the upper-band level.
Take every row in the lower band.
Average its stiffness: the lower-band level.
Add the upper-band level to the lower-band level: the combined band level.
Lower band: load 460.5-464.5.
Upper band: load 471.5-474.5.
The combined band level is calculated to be 8.40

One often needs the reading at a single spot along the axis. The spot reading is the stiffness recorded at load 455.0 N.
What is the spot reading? 7.606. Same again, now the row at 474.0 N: 4.515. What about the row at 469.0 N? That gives 3.631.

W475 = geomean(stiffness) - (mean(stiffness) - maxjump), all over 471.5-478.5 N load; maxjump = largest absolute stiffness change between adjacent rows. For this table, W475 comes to 0.28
